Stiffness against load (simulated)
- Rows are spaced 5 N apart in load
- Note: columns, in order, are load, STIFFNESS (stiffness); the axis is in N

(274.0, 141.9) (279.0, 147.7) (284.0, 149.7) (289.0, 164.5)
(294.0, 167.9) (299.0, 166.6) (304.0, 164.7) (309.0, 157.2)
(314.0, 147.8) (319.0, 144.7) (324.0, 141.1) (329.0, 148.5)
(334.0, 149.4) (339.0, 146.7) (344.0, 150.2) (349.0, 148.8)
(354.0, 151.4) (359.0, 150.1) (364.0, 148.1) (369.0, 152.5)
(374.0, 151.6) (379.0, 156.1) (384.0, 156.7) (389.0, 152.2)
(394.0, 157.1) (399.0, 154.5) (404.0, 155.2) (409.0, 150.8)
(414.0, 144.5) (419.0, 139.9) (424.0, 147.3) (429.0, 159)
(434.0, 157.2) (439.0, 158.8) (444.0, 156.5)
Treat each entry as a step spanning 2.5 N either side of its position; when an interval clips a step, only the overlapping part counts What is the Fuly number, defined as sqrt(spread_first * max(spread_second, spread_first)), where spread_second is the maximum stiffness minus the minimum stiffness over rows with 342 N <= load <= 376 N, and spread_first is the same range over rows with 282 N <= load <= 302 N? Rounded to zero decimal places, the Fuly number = 18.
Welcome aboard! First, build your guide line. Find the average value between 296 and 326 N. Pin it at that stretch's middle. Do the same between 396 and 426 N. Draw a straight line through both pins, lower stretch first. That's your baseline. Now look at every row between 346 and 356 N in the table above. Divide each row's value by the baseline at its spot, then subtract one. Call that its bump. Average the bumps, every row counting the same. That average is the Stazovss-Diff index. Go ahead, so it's -0.01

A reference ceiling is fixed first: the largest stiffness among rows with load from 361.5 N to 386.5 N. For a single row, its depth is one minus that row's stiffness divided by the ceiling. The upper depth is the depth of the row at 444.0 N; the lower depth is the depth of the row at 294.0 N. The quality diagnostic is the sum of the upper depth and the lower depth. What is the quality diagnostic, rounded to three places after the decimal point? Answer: -0.070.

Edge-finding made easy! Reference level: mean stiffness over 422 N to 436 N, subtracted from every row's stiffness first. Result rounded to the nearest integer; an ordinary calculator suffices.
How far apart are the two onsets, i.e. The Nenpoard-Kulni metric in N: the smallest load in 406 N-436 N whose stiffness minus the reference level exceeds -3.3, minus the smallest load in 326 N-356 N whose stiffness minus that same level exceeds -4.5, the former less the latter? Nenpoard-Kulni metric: 85 N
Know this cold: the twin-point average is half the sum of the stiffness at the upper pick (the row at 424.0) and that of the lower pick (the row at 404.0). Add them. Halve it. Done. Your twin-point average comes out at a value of 151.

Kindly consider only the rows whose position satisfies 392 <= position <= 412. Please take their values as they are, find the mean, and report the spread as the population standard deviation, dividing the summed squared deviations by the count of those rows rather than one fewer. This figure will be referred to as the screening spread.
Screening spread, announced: 2.3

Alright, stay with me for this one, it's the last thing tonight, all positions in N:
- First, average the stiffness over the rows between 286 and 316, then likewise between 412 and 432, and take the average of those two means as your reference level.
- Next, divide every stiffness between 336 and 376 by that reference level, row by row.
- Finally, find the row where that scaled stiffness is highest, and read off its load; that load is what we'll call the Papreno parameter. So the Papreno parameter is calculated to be 369.0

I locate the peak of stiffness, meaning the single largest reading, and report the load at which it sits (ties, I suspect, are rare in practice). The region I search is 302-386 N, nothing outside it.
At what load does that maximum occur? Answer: 304.0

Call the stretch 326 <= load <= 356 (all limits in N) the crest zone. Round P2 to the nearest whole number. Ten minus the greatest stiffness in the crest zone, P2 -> -141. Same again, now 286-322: -158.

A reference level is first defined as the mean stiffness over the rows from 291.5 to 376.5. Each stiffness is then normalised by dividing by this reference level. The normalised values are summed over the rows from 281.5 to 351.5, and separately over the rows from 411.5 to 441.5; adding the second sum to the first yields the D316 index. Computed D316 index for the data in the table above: 20.1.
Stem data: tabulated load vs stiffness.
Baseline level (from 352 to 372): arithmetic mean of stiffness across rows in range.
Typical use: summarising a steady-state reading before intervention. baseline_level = 151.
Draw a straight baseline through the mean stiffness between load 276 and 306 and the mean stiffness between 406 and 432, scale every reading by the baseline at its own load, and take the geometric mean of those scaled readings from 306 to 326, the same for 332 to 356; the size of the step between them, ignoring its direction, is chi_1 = 0.026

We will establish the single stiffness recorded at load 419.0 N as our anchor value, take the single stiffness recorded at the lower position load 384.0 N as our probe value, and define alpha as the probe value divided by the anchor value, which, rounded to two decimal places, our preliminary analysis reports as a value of 1.12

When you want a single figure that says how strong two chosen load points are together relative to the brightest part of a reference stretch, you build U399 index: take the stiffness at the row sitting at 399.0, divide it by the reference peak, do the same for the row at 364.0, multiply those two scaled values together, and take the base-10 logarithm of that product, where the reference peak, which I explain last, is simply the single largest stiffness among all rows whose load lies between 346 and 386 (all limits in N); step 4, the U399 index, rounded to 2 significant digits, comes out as -0.031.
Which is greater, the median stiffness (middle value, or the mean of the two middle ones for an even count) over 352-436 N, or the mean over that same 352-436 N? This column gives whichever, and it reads 152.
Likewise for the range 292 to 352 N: 153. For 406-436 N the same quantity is 150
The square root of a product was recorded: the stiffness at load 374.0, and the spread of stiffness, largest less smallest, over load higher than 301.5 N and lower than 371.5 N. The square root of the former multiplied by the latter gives 60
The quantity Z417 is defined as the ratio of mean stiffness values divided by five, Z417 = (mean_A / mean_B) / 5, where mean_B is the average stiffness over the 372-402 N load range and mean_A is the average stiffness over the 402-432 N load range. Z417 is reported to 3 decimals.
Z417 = 0.193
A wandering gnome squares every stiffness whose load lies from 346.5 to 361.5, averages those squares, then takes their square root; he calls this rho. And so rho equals 150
